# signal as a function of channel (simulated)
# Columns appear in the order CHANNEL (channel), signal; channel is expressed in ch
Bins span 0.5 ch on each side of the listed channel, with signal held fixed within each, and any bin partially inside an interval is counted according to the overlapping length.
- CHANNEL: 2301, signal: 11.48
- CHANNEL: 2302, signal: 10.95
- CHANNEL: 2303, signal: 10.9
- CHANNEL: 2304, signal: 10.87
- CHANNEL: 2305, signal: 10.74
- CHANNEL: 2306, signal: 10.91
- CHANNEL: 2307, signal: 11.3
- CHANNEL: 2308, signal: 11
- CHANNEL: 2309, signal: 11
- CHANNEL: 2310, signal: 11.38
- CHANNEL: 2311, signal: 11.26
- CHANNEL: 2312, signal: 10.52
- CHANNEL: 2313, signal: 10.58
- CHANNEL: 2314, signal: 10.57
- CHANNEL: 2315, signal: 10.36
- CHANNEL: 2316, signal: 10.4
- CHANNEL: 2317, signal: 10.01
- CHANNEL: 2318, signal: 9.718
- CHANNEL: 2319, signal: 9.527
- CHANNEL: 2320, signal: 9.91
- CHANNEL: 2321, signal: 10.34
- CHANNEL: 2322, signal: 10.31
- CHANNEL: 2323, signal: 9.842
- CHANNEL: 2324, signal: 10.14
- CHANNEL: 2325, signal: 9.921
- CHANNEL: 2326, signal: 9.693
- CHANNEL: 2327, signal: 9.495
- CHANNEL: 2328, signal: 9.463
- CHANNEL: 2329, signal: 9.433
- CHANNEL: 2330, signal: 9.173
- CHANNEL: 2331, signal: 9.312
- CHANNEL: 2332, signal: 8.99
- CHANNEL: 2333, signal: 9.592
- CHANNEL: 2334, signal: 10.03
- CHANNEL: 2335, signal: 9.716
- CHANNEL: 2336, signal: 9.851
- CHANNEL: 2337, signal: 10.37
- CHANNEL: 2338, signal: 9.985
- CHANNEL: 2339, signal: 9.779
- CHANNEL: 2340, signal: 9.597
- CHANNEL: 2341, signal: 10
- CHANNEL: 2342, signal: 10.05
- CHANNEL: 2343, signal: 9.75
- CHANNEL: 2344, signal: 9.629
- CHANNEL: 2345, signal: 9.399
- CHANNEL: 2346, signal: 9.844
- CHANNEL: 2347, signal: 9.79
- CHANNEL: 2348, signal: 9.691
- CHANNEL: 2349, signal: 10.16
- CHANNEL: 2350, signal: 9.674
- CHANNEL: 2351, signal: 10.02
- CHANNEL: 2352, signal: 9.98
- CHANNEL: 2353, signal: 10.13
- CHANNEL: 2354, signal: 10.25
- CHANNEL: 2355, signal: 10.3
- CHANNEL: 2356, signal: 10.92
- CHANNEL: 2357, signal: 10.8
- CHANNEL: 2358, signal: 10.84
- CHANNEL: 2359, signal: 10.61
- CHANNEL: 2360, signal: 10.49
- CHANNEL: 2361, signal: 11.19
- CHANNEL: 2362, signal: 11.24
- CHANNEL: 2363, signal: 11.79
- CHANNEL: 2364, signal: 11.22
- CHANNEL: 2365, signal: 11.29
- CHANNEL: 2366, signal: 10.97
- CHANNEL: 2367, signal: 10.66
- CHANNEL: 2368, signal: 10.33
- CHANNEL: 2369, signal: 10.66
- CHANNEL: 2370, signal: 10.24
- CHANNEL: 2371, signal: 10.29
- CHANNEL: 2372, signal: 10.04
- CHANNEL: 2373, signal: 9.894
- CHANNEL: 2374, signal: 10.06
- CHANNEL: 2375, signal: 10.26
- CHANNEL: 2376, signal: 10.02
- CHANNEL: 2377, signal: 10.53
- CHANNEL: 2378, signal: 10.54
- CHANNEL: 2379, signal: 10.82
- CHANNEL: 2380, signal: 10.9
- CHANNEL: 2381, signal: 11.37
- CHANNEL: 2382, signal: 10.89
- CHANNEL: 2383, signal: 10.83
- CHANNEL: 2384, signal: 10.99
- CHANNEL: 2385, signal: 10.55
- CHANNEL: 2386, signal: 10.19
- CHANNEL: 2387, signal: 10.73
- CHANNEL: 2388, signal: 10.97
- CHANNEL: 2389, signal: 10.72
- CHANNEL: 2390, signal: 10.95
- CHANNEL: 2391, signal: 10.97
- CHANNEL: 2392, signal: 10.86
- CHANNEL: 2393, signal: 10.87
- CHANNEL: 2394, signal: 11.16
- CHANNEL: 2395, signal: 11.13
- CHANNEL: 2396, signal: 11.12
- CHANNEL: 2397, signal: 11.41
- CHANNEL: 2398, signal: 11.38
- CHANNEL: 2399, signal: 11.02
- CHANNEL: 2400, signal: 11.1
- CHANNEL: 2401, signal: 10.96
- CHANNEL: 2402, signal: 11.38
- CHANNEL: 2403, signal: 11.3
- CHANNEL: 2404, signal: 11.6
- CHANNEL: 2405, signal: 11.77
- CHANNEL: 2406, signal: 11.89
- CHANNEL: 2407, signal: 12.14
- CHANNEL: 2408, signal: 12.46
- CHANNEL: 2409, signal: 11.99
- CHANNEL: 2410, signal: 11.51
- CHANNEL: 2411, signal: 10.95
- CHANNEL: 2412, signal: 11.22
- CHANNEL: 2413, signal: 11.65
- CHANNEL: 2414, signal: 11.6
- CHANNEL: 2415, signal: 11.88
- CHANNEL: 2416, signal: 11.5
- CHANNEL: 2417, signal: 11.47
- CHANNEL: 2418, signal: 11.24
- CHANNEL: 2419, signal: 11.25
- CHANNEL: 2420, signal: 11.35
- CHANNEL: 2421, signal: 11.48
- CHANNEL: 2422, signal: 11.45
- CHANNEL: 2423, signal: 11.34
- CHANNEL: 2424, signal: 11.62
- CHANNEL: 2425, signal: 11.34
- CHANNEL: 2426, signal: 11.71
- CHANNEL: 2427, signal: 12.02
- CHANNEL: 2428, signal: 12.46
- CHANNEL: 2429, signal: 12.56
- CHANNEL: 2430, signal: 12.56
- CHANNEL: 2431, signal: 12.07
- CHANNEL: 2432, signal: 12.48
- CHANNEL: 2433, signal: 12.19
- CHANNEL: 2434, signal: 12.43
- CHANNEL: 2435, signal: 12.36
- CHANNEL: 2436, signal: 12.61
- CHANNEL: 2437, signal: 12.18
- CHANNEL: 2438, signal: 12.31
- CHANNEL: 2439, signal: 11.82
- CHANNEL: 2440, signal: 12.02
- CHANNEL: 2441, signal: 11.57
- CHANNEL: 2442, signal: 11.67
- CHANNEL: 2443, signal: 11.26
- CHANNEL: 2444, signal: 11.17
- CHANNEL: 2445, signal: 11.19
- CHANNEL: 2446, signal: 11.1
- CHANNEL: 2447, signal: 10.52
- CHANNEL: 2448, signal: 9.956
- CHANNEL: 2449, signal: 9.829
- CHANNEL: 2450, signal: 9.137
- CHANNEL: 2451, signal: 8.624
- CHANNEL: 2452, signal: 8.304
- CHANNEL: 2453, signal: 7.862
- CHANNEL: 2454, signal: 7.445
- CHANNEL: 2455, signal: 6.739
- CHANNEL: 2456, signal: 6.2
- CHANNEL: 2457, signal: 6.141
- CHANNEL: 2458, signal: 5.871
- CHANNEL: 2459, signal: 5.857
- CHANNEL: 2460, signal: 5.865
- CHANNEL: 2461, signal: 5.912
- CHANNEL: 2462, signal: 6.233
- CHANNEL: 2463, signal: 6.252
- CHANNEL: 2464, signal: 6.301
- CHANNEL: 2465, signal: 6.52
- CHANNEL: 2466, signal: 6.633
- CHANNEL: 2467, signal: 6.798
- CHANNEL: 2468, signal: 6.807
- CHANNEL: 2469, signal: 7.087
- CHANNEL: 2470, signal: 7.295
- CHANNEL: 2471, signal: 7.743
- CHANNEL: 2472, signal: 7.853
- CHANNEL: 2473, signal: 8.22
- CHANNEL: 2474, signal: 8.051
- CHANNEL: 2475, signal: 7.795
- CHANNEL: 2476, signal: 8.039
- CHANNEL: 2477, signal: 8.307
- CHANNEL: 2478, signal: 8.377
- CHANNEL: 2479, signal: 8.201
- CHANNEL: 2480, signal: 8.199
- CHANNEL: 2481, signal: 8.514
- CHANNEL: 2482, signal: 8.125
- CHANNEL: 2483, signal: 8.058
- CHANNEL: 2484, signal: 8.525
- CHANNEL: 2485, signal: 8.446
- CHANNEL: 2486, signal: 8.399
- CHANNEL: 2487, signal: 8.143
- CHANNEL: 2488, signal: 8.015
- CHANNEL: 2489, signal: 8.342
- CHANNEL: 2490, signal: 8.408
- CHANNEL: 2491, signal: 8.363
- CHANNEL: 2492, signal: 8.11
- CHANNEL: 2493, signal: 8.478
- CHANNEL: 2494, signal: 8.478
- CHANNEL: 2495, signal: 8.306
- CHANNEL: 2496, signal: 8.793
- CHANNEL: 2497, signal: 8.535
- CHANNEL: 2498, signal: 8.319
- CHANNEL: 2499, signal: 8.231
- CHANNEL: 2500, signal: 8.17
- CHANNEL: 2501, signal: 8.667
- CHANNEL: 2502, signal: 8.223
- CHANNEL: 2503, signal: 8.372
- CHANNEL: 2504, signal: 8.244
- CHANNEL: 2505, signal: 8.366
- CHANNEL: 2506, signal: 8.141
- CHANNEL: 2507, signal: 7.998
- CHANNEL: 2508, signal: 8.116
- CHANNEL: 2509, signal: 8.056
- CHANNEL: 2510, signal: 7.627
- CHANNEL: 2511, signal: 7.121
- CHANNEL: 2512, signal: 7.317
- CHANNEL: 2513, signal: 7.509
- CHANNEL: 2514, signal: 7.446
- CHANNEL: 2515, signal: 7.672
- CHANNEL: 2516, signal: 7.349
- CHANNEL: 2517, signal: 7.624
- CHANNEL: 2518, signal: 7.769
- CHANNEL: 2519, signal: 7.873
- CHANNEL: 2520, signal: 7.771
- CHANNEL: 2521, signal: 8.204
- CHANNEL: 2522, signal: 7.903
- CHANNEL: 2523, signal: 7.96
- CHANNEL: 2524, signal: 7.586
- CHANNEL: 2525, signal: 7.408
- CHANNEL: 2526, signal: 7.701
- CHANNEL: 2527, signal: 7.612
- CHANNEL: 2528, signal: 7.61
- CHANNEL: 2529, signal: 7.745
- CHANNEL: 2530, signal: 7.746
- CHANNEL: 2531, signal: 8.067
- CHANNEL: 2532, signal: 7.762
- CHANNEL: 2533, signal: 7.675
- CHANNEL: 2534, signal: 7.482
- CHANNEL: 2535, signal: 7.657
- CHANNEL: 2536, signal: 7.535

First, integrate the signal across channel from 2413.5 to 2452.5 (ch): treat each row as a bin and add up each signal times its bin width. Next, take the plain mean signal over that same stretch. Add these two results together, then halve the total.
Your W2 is 229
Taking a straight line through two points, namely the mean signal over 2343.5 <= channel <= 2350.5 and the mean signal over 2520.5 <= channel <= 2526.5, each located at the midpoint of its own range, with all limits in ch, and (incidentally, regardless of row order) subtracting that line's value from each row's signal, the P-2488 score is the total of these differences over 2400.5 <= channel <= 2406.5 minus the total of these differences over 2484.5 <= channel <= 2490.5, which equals 14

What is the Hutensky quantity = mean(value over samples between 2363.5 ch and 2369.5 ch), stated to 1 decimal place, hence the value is 10.9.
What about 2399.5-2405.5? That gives 11.4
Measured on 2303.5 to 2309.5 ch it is 11.0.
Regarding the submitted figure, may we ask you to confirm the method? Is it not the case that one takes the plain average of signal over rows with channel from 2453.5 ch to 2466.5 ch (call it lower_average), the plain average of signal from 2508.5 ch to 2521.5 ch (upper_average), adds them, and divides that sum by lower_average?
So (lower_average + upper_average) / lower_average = 2.21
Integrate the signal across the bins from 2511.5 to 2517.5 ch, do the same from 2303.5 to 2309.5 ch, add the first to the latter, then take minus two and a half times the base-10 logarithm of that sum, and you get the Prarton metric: -5.11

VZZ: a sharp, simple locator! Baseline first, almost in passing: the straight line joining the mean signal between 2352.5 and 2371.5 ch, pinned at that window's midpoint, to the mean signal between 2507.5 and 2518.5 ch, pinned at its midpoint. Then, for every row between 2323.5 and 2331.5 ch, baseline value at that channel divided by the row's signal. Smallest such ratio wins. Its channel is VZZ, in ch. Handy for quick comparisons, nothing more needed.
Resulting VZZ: 2324 ch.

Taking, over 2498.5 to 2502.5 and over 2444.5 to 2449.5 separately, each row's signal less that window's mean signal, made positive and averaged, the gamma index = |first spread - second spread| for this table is 0.33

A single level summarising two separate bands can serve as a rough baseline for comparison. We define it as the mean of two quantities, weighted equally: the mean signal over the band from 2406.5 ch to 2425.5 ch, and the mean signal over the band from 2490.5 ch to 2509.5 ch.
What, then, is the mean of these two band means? 9.9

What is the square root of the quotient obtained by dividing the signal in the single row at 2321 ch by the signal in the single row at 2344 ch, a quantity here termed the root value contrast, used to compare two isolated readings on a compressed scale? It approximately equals 1.036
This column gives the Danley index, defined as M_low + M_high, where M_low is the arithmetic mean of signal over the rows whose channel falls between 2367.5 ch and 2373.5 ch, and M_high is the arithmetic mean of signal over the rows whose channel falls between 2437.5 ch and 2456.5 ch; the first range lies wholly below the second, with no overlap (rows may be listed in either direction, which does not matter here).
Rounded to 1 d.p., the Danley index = 20.2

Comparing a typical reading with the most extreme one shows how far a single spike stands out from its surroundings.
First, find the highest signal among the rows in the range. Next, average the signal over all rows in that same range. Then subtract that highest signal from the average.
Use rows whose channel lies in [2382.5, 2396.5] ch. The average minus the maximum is -0.3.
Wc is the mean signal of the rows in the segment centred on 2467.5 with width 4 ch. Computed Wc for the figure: 6.8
